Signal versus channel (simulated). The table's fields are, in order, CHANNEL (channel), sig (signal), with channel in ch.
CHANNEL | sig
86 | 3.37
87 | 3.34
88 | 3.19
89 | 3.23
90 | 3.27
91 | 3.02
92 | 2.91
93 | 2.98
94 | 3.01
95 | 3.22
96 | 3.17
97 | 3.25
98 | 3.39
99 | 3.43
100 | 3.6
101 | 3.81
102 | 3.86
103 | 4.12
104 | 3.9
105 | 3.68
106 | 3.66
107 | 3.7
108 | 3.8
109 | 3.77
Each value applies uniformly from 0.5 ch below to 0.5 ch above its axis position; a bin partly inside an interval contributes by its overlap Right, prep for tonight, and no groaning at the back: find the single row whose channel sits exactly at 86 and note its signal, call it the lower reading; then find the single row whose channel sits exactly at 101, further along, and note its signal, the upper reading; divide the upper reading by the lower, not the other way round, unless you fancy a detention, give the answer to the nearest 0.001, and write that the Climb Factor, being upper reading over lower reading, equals 1.131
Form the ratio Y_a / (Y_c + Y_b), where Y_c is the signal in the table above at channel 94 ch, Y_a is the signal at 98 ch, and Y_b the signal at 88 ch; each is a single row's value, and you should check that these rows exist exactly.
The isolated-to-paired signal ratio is 0.547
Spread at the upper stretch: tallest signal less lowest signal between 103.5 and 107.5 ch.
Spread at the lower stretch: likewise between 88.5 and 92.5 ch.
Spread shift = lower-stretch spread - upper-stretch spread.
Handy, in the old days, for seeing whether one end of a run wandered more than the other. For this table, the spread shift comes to 0.12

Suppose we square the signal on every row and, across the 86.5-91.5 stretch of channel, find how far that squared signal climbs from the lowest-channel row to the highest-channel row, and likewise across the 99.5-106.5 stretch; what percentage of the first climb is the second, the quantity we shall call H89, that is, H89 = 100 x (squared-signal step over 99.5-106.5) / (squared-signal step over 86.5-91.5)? -21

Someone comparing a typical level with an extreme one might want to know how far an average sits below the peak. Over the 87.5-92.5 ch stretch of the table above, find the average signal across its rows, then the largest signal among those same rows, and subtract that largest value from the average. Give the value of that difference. -0.15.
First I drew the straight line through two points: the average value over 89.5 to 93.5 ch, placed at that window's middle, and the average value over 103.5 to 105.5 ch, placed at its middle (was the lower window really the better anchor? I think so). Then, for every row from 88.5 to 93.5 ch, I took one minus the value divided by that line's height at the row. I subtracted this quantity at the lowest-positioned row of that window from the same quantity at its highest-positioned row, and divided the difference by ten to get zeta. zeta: 0.016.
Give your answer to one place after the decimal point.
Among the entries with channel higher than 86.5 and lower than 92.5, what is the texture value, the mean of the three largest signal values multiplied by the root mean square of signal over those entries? 10.4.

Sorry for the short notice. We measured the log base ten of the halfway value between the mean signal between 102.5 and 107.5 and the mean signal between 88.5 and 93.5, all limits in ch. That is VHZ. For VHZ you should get 0.537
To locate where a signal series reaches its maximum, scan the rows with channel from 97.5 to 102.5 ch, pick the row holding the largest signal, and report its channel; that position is 102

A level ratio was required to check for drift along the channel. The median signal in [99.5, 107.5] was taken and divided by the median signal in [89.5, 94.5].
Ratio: 1.248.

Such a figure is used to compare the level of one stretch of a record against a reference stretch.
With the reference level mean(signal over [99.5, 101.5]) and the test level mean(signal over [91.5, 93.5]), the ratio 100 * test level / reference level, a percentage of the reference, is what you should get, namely 79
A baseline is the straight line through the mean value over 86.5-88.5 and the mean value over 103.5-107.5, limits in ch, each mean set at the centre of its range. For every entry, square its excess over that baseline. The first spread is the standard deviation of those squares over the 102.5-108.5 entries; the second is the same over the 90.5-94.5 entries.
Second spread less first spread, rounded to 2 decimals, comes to -0.03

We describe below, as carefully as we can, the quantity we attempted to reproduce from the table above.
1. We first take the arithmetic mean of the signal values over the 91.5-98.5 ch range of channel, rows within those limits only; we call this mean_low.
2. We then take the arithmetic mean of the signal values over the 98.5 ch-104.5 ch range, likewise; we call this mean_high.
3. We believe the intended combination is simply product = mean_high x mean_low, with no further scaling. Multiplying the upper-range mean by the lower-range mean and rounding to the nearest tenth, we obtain 11.9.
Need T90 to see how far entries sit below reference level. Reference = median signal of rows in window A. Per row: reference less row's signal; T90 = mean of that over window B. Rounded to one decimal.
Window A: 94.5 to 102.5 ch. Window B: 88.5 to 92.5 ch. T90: 0.3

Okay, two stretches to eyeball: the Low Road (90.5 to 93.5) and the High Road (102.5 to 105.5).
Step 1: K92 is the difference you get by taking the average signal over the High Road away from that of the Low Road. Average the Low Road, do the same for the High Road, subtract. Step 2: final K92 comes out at -0.93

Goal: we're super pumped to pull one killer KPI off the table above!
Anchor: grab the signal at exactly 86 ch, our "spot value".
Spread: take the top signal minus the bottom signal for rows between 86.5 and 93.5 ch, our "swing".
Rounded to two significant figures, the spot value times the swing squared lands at 0.62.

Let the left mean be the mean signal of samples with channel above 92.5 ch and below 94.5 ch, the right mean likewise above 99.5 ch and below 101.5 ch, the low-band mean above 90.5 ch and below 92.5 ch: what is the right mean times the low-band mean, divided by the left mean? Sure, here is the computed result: 3.67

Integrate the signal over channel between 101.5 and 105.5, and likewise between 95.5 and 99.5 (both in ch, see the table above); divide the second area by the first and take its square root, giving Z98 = 0.92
